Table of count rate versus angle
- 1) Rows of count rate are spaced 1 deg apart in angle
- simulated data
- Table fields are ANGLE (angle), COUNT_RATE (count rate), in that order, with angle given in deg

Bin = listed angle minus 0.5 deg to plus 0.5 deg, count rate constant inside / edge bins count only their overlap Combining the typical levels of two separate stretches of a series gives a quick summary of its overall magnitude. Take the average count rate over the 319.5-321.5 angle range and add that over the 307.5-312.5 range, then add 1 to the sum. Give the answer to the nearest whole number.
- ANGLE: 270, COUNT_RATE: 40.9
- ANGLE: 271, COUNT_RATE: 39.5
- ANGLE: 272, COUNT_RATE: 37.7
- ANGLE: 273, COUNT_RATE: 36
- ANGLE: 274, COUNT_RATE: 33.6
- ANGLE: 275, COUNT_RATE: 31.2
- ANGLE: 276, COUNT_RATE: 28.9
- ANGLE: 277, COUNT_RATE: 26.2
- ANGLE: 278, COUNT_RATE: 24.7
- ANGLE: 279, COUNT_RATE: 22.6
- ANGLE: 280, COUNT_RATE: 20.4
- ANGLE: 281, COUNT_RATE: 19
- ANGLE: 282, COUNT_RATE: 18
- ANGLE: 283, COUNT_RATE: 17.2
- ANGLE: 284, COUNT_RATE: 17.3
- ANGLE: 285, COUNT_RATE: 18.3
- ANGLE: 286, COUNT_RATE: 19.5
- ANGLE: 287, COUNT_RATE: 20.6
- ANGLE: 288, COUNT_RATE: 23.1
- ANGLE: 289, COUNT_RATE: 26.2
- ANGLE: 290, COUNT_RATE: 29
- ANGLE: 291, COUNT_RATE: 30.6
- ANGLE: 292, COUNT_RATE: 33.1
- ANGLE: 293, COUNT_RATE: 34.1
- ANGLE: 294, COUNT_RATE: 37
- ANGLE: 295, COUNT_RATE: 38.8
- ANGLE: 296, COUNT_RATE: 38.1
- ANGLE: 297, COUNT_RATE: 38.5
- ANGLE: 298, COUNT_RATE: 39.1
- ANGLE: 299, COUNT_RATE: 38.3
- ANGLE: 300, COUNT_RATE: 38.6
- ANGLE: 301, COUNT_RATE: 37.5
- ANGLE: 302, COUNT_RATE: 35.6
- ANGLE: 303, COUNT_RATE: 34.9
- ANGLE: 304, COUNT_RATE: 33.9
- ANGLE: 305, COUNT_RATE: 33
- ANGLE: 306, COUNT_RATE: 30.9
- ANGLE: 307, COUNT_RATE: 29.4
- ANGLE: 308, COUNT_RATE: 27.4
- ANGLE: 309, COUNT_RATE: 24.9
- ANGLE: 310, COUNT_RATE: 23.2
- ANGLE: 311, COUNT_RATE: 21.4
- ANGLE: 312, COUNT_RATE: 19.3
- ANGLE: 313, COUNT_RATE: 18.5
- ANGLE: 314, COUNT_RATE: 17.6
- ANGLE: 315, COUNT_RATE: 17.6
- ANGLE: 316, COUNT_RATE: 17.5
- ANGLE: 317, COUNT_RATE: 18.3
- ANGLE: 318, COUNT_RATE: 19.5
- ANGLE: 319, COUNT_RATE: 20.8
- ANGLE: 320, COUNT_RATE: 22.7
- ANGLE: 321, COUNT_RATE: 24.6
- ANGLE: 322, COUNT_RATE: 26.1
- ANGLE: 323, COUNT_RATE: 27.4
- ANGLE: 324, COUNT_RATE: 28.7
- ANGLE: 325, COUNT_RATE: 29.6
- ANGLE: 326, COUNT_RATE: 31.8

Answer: 48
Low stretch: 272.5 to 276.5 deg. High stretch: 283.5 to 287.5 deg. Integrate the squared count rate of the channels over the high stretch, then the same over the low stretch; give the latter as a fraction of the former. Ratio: 2.9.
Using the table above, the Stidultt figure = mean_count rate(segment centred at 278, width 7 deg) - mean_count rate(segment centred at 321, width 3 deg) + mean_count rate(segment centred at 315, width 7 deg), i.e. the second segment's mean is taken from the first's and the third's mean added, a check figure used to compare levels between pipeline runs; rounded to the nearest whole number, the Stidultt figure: 19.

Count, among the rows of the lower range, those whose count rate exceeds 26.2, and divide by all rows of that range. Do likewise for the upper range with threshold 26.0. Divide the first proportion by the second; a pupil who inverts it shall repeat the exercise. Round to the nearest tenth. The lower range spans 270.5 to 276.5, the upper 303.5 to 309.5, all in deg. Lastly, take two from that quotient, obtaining -0.8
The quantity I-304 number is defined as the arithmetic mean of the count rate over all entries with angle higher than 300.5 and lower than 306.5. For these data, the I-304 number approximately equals 34.3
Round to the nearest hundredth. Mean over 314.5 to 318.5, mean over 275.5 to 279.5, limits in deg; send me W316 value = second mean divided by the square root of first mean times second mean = 1.19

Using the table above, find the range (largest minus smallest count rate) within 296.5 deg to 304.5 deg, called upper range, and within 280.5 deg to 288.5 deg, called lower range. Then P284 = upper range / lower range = 0.88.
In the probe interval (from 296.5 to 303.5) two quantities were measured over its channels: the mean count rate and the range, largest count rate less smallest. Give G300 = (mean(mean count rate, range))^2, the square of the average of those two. 435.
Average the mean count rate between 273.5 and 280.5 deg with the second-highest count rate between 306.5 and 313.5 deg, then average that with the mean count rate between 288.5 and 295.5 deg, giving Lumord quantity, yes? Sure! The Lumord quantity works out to 29.9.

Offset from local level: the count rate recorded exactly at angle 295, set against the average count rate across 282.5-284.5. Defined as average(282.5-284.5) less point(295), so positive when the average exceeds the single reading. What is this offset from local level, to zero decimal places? -22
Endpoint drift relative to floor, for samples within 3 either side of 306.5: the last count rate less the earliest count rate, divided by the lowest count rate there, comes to -0.36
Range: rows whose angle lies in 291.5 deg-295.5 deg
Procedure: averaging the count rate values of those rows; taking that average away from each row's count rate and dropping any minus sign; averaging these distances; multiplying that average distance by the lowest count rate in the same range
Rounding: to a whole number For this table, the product 71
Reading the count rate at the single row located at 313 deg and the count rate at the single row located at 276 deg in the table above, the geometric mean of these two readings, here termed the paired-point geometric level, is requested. 23.1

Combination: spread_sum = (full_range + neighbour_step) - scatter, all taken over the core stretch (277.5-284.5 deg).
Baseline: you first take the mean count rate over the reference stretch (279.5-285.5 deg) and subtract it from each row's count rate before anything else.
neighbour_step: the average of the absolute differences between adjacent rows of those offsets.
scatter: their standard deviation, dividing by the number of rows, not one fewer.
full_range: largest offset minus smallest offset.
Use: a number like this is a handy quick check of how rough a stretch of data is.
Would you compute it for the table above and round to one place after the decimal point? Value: 6.1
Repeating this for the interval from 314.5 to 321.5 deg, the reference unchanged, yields 5.8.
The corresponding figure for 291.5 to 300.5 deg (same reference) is 5.0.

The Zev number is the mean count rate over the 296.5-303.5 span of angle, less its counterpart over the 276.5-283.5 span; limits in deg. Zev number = 16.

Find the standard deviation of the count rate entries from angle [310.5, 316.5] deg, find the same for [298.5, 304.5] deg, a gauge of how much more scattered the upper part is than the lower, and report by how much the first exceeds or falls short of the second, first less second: -0.4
